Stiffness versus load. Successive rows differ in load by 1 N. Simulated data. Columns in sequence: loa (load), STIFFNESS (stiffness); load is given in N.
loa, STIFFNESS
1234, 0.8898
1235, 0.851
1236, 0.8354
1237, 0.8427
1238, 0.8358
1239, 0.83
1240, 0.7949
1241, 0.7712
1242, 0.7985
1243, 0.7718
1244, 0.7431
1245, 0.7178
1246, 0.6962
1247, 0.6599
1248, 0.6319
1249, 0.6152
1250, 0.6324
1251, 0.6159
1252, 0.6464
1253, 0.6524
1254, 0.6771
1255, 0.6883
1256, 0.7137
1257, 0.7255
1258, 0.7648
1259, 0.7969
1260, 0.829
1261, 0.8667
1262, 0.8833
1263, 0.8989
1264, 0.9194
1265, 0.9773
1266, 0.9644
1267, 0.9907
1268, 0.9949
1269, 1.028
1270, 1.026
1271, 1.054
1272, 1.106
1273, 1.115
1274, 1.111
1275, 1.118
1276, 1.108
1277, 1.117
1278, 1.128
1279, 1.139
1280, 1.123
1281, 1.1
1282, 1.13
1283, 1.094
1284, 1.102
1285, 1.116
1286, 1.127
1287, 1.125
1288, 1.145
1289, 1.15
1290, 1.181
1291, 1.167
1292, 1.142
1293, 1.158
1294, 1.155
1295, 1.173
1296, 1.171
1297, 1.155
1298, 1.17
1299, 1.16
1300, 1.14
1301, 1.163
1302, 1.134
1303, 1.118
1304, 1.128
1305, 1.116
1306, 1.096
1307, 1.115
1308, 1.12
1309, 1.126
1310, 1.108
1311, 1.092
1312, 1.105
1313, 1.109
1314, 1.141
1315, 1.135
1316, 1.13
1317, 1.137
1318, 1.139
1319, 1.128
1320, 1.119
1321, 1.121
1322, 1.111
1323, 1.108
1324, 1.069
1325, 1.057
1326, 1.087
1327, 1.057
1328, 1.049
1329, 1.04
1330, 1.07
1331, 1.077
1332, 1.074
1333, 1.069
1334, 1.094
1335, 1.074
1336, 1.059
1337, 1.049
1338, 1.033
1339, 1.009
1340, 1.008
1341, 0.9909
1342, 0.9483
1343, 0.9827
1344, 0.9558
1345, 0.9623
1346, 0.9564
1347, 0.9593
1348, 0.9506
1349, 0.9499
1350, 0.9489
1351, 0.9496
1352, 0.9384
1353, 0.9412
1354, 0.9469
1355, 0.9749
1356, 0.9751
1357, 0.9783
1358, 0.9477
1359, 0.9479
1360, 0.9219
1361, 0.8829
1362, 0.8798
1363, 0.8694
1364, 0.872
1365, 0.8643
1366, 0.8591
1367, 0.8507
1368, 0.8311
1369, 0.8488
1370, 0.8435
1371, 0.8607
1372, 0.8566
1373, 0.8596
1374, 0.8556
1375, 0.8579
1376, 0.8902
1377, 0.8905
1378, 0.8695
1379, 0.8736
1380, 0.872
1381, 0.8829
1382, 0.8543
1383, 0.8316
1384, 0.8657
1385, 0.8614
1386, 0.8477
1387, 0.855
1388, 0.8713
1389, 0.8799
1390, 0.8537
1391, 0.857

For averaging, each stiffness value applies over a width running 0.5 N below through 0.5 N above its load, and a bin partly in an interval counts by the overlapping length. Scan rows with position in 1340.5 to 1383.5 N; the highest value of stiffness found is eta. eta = 0.9909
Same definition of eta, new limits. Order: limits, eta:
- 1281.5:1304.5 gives 1.181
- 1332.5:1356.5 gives 1.094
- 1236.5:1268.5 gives 0.9949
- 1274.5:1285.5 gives 1.139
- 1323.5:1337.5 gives 1.094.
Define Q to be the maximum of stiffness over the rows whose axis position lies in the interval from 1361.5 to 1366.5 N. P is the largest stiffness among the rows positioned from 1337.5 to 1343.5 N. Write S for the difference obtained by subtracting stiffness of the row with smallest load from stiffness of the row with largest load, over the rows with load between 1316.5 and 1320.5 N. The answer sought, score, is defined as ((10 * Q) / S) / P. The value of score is -473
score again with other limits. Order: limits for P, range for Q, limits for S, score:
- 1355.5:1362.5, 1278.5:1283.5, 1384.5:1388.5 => 1176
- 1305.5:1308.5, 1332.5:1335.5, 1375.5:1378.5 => -472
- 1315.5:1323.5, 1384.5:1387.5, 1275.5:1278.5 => 378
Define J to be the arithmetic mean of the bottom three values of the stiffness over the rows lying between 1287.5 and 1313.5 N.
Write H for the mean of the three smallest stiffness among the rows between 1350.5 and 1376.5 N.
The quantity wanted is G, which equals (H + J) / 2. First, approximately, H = 0.84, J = 1.10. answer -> 0.97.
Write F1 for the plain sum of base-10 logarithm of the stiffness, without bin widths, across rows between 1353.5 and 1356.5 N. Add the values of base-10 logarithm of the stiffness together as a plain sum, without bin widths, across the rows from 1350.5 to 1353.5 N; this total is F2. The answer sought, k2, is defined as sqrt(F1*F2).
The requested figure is 0.06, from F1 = -0.05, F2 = -0.08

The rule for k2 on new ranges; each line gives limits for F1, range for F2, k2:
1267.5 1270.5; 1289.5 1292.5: 0.06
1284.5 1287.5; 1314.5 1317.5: 0.16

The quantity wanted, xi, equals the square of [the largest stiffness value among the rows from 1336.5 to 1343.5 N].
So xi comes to 1.1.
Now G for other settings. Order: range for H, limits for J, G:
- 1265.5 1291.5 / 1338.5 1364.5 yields 0.93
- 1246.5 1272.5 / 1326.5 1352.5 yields 0.78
